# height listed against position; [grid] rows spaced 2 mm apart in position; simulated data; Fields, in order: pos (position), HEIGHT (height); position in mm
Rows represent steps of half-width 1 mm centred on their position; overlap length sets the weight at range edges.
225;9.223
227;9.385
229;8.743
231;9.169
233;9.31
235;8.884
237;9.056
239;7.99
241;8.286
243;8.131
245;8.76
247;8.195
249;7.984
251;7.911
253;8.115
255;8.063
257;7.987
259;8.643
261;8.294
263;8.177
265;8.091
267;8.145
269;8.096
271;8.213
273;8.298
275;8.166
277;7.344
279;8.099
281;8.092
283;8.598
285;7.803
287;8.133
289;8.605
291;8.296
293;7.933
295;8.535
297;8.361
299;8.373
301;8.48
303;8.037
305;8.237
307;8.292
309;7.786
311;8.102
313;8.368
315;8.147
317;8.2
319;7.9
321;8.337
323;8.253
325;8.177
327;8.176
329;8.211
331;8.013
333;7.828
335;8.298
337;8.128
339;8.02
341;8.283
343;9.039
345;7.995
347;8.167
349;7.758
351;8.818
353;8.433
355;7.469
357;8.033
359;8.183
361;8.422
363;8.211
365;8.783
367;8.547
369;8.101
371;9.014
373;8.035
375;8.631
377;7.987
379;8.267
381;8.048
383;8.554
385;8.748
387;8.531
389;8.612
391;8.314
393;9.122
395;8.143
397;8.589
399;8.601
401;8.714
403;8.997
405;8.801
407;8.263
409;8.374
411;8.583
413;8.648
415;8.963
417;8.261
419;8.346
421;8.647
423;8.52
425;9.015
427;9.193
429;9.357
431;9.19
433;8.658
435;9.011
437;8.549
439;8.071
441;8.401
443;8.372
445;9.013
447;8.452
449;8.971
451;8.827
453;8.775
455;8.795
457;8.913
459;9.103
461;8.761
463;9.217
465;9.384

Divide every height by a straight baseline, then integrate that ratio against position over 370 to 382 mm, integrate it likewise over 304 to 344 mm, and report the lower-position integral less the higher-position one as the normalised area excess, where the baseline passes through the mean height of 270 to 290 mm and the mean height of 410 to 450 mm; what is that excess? 28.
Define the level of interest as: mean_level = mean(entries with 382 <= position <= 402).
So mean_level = 8.6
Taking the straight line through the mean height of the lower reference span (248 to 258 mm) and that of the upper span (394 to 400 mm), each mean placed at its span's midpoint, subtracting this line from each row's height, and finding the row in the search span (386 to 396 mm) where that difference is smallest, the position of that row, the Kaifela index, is 395 mm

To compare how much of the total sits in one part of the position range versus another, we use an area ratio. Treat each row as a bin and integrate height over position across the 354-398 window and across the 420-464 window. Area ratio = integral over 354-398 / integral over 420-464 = 0.95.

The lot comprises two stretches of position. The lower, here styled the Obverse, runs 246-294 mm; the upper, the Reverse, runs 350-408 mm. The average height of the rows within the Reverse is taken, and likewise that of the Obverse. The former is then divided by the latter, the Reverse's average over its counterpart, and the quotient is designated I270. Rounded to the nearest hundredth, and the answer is 1.04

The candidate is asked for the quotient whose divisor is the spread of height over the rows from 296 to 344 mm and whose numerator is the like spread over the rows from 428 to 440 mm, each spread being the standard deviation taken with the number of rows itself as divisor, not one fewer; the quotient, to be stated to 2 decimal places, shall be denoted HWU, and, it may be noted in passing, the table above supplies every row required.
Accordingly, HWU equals 1.77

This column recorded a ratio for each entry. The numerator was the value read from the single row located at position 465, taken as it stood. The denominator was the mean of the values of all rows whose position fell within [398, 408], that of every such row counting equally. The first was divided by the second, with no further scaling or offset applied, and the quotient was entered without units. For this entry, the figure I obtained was 1.08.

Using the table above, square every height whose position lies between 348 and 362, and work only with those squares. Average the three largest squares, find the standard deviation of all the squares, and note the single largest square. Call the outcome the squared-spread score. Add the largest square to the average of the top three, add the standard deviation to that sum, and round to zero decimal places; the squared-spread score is 158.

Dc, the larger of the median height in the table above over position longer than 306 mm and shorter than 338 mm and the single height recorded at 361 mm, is 8.4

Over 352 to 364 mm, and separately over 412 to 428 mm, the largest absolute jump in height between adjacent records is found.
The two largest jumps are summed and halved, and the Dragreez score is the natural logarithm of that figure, -0.18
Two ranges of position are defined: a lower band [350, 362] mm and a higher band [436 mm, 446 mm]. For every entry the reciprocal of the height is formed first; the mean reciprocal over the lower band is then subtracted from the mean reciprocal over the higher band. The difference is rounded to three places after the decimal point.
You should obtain -0.004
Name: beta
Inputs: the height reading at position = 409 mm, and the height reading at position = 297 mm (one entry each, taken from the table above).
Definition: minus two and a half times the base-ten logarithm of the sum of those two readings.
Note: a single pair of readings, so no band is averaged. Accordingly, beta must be -3.06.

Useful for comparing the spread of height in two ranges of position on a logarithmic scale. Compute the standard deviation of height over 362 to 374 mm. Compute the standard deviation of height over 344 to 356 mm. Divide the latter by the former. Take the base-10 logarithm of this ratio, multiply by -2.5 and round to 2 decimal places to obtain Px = -0.21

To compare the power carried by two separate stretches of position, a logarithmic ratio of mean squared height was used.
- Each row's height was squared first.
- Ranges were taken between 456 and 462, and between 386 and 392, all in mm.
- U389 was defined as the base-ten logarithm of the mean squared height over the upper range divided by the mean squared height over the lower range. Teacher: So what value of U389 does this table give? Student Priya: 0.044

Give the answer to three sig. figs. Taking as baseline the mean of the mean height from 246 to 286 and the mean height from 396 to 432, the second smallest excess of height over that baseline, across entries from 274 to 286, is -0.618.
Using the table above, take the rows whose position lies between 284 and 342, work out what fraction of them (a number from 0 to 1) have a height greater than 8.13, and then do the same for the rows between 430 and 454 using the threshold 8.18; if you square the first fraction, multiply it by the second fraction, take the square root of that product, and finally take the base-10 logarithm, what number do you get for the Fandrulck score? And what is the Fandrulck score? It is -0.20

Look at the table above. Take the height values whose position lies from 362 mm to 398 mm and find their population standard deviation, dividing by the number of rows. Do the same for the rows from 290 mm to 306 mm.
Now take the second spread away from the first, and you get 0.13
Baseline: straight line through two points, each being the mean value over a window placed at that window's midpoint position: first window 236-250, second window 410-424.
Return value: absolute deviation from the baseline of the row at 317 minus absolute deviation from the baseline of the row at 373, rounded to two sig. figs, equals -0.24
